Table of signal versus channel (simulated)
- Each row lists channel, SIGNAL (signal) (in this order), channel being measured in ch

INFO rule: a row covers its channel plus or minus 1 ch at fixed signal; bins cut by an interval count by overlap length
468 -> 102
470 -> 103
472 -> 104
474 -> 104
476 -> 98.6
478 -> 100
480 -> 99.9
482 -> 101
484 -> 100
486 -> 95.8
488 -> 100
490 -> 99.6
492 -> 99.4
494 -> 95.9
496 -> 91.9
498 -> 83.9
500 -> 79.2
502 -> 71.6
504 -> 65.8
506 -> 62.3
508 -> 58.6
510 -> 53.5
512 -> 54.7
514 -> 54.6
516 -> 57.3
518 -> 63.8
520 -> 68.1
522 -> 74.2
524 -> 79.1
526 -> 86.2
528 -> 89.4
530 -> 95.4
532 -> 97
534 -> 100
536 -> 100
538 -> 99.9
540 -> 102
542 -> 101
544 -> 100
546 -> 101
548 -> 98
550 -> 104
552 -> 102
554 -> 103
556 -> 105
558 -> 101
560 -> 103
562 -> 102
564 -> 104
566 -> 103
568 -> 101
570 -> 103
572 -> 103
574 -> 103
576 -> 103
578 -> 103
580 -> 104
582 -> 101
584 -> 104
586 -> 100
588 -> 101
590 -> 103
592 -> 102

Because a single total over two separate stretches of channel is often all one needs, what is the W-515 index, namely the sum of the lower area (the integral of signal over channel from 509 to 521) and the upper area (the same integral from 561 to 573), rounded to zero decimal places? 1936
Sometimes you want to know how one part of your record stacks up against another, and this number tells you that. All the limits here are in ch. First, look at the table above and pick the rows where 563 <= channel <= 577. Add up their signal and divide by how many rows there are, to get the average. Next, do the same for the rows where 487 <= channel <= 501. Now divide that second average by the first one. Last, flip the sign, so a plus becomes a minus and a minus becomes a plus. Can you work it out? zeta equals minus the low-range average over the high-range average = -0.90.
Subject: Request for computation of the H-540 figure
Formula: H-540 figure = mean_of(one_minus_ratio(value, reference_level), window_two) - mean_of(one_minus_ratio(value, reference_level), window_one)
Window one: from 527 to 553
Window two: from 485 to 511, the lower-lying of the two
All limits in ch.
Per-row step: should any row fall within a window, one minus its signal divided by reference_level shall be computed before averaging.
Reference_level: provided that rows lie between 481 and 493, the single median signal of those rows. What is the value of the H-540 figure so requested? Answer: 0.18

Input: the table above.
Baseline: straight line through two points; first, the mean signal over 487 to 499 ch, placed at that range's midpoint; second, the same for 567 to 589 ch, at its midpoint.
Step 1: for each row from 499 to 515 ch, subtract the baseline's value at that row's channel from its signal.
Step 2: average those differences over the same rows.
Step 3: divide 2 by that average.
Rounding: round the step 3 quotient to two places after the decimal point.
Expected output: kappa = -0.06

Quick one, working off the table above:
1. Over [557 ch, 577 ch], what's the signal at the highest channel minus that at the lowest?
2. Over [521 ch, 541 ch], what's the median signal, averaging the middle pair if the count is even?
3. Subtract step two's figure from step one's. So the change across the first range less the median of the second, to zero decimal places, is -94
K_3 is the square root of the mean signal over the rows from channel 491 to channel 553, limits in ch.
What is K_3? 9.1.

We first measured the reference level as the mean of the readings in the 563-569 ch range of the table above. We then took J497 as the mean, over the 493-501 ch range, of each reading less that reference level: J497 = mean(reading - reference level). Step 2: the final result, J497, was -15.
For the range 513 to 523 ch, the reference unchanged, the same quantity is -39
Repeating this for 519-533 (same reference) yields -18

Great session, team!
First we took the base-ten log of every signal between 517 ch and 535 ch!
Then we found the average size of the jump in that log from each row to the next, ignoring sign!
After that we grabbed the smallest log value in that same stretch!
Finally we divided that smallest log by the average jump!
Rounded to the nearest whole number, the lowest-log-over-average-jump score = 74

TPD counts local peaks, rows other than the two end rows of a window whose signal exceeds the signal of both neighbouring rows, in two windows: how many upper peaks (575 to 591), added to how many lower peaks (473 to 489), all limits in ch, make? 4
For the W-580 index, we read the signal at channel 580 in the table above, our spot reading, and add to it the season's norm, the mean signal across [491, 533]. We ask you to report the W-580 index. 179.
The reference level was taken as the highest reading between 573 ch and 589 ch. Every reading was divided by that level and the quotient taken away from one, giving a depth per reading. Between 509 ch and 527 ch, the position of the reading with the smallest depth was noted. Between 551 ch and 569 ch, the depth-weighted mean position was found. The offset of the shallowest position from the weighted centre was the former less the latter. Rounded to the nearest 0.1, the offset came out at -34.8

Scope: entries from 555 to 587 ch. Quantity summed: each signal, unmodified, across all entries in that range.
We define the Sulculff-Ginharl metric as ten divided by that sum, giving 0.006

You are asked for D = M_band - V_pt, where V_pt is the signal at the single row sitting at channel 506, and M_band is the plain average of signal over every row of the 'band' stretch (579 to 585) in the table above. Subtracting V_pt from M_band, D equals 41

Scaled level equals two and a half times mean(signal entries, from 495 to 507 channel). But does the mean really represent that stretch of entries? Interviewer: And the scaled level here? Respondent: 189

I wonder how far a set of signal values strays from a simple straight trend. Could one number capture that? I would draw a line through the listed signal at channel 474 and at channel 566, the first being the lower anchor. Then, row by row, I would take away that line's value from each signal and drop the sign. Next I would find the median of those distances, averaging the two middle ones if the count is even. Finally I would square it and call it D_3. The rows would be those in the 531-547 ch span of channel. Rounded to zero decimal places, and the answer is 11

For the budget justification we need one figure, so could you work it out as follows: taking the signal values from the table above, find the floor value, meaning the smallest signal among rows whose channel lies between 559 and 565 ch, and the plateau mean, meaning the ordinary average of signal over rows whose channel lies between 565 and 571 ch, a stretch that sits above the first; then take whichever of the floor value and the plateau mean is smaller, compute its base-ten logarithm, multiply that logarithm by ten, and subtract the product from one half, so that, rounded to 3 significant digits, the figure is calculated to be -19.6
